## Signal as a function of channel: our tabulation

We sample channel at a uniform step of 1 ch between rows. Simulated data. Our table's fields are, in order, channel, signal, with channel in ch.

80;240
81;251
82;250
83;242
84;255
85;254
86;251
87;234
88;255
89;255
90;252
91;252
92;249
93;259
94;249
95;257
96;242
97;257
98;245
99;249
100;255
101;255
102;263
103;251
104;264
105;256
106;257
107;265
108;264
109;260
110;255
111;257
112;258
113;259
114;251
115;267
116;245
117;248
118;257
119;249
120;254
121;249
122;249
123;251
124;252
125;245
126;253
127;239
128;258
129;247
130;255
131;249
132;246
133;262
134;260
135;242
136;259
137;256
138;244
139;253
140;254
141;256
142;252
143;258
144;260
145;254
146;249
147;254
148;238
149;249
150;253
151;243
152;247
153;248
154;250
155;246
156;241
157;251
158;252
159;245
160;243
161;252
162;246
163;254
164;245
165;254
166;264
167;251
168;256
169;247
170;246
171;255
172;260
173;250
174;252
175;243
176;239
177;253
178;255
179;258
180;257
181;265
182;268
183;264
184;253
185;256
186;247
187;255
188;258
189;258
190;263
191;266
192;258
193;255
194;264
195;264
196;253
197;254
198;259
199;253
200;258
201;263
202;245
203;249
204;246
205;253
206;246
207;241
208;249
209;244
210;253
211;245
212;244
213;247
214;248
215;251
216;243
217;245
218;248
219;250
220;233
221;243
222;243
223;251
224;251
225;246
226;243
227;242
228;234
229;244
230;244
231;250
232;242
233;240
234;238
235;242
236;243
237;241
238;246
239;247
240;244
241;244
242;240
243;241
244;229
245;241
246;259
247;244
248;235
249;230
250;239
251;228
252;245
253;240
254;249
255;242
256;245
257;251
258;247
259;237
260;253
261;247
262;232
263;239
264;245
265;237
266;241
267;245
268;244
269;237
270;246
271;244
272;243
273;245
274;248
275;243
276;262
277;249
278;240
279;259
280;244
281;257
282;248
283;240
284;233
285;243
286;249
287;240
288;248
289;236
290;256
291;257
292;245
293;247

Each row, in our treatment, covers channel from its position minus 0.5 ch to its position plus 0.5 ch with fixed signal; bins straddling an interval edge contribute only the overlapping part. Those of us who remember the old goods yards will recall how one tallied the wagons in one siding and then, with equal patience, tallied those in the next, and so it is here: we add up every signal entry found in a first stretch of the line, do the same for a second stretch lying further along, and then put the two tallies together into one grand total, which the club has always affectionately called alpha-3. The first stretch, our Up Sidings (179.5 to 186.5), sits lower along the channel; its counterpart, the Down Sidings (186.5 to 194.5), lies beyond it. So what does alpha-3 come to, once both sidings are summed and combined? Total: 3887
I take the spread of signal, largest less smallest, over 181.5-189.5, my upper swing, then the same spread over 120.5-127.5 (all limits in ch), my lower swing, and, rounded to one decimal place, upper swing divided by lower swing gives 1.5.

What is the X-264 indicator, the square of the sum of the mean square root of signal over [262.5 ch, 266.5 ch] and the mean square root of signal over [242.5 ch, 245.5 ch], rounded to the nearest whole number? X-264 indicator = 955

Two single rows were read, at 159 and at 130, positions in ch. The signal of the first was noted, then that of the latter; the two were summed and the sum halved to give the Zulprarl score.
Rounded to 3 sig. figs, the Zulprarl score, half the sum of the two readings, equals 250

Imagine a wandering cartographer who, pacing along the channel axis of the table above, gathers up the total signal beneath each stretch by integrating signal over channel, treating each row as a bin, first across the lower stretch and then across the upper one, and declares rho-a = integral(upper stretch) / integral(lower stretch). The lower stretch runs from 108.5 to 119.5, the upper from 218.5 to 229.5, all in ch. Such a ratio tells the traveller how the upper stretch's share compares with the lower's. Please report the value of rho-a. 0.96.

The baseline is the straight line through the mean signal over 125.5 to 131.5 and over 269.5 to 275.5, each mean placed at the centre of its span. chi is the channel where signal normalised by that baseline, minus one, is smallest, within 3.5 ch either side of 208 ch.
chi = 207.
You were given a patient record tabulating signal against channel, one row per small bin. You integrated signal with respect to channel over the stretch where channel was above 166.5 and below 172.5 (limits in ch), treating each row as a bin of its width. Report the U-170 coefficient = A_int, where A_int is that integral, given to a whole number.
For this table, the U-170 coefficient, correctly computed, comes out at 1515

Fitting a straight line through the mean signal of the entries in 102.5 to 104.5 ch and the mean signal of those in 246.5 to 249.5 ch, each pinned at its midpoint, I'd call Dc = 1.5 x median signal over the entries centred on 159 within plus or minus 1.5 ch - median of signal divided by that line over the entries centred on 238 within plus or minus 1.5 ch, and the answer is 366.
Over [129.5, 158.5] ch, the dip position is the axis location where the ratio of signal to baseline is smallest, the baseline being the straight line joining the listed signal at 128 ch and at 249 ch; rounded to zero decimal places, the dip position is 148 ch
